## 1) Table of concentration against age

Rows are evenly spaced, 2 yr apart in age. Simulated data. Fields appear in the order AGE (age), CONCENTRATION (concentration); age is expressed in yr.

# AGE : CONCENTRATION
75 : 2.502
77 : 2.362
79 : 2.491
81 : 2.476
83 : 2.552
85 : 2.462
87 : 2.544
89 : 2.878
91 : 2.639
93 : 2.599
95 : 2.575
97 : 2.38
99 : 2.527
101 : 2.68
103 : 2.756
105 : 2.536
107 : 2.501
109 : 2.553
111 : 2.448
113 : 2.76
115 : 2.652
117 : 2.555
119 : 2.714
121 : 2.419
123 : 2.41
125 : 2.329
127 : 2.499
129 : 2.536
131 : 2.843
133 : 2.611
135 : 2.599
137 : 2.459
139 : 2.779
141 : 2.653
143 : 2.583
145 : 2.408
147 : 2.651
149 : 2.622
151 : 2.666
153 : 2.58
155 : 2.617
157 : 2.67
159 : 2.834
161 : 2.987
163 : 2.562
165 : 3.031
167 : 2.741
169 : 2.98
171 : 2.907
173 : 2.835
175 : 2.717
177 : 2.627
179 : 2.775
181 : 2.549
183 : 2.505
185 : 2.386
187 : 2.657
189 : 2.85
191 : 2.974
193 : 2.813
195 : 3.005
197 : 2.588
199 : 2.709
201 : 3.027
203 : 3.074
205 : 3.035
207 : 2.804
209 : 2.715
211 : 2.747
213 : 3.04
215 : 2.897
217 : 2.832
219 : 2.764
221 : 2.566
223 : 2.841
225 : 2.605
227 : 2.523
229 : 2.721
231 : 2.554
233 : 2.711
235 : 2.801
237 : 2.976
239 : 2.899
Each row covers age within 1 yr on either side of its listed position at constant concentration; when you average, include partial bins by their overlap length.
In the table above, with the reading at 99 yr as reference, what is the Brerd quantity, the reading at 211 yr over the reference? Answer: 1.09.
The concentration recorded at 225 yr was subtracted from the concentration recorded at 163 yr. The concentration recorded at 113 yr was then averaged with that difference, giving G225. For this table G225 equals 1.36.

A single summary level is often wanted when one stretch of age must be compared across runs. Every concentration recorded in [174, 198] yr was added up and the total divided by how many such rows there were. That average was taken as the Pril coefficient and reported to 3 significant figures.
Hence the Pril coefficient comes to 2.70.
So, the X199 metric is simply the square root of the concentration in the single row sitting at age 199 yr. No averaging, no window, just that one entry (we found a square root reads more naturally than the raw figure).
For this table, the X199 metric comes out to 1.65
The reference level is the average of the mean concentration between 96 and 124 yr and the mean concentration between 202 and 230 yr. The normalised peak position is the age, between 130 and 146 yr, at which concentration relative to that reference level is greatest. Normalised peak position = 131 yr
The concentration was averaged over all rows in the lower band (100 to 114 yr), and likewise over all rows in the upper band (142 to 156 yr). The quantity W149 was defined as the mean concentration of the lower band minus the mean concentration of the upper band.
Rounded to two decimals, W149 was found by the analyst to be 0.02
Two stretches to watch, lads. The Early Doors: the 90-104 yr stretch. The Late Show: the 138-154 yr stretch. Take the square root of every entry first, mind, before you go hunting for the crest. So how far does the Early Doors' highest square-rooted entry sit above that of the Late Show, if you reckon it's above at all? -0.007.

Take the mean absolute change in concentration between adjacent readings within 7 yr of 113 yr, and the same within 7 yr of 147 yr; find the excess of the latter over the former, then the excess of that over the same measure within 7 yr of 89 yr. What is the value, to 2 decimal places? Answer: -0.17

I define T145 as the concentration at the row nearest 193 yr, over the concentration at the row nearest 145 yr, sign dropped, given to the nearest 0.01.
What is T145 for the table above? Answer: 1.17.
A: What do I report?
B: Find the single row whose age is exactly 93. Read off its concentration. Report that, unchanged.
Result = 2.599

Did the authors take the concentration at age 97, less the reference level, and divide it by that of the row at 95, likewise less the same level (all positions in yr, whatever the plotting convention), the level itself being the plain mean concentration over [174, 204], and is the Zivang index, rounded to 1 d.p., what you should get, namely 2.1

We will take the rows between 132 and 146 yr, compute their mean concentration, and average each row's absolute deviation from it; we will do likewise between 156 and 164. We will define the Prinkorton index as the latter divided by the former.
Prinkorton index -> 1.7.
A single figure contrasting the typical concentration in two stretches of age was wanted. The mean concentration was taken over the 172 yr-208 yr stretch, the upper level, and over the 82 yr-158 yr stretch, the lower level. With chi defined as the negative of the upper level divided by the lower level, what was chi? -1.07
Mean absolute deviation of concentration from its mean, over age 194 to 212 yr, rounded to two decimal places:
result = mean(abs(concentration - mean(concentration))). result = 0.16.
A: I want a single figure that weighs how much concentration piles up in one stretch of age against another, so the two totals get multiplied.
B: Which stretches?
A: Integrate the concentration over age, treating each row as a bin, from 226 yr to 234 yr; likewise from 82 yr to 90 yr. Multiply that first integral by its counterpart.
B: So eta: 439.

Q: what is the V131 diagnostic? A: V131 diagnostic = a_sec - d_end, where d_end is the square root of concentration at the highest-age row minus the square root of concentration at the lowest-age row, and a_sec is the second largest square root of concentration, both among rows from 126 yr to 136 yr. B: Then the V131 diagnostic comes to 1.585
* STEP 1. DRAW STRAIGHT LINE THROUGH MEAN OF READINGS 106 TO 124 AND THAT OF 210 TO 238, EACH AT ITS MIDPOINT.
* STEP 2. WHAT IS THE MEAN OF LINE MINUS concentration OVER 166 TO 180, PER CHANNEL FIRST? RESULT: -0.13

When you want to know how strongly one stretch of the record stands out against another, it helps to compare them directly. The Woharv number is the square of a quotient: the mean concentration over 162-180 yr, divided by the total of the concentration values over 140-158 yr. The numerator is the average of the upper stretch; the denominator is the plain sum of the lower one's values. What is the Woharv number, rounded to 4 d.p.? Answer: 0.0142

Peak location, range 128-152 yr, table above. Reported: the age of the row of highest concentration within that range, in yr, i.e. 131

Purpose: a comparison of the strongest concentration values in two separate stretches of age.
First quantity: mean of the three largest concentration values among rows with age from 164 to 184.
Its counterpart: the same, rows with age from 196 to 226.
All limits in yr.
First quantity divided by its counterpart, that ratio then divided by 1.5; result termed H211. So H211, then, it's 0.650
